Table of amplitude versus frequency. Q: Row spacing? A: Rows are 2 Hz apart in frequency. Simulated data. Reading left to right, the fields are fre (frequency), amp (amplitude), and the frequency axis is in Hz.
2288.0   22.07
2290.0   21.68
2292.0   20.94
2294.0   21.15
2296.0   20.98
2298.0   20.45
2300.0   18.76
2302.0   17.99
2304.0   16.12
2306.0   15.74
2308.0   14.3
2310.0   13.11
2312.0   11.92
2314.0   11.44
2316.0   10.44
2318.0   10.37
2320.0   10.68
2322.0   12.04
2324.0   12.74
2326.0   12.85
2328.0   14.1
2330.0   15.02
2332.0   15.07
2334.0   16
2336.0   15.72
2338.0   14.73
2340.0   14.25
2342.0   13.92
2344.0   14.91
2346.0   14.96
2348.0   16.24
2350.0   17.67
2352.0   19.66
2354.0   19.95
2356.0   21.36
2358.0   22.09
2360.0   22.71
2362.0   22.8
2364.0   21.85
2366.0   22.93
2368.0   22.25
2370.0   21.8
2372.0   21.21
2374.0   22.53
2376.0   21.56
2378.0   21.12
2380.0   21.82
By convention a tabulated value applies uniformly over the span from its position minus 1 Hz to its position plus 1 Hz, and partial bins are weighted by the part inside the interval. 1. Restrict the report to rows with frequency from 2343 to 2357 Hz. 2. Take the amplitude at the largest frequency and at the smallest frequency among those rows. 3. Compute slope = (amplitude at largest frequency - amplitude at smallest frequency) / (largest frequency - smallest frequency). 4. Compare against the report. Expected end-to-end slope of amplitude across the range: 0.54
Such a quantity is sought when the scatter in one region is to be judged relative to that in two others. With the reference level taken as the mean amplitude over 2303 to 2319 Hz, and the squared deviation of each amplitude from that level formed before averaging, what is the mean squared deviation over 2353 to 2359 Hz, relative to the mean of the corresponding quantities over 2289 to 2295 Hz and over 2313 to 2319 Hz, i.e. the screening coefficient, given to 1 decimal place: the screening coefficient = 1.8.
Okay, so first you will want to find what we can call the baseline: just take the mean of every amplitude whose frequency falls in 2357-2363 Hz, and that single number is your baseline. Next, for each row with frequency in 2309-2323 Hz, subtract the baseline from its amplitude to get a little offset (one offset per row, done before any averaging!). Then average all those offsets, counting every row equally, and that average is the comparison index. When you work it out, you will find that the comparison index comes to -11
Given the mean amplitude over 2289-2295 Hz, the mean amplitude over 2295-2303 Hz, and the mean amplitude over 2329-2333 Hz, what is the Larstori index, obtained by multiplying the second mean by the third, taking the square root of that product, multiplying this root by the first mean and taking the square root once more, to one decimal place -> 19.1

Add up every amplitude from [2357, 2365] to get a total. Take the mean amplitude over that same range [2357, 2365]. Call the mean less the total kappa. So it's -67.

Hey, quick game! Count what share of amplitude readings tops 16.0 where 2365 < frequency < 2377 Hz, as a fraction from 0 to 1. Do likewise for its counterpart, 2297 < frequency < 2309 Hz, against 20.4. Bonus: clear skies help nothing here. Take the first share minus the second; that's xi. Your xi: 0.83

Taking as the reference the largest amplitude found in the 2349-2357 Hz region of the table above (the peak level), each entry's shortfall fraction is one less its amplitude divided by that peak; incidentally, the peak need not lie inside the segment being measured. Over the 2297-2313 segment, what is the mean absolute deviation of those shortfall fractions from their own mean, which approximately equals 0.11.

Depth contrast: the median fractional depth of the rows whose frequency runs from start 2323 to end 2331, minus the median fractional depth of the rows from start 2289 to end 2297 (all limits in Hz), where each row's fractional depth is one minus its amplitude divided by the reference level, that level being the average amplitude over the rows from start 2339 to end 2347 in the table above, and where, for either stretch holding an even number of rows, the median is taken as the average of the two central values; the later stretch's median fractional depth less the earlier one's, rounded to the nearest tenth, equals 0.5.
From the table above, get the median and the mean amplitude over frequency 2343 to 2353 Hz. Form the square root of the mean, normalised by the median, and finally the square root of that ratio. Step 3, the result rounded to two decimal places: 0.50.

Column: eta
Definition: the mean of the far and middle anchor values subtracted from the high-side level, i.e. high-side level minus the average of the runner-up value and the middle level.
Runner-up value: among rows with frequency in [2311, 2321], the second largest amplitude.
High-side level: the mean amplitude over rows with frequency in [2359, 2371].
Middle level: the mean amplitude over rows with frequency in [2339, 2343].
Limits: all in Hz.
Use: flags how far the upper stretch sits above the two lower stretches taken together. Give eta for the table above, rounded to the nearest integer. 10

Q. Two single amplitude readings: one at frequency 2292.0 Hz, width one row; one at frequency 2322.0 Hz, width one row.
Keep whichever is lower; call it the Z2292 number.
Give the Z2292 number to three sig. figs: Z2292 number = 12.0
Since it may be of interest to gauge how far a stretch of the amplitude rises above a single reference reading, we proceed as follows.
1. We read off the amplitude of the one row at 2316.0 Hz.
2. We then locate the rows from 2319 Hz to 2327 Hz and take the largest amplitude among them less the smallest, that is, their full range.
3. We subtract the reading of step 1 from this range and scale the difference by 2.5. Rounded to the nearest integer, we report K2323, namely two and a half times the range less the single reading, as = -21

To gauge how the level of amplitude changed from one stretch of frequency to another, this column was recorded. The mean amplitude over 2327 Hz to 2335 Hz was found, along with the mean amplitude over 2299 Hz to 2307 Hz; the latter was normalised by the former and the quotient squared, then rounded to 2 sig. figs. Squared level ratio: 1.3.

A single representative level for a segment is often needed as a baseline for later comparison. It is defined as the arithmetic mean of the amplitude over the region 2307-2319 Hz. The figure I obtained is 12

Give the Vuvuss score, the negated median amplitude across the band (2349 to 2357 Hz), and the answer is -19.8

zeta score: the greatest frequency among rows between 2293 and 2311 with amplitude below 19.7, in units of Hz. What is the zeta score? 2310.0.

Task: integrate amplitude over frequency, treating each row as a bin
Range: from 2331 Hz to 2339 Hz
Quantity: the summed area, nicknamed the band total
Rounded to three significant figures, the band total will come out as 123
